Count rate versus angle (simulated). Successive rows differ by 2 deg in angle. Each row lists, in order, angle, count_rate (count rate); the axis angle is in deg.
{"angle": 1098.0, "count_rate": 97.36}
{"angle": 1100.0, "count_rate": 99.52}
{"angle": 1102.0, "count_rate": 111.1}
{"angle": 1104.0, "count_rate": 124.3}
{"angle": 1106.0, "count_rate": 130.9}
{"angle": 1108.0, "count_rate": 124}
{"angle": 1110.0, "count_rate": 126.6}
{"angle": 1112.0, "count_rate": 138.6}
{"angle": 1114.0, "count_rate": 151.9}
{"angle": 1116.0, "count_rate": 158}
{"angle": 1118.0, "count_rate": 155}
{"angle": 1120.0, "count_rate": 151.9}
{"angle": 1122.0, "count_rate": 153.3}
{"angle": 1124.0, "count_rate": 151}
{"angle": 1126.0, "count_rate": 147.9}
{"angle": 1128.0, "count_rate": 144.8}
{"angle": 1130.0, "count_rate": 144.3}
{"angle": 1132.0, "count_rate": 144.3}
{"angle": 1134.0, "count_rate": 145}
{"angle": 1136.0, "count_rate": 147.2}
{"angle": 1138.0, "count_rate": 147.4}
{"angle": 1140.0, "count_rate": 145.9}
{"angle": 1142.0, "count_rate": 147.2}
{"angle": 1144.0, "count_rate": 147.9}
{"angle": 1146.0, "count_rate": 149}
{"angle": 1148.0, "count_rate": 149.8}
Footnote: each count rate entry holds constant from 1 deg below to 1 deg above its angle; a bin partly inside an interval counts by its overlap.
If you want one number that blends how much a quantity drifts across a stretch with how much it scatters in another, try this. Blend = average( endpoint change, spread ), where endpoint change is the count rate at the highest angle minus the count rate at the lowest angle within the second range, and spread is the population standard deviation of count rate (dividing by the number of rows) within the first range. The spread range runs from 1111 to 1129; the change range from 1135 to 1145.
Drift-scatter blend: 3.1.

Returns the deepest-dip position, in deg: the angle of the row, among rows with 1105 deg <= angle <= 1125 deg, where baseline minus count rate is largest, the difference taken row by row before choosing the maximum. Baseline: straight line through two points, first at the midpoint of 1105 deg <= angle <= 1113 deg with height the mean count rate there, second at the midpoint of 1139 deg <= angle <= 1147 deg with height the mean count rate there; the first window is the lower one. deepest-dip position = 1108.0 deg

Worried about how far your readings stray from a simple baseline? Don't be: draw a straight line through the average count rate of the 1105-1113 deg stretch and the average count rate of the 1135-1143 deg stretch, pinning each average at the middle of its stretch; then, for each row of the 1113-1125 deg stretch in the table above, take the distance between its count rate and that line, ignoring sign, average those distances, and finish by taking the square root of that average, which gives 4.2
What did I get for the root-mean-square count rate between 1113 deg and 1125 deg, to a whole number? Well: 154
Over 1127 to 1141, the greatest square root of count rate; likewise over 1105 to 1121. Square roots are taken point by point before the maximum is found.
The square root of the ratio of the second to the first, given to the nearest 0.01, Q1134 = 1.02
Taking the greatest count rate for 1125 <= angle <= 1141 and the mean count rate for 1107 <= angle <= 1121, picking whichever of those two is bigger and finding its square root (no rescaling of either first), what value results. 12.2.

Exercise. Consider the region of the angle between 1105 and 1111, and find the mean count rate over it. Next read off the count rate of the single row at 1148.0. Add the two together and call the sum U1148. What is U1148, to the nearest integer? 277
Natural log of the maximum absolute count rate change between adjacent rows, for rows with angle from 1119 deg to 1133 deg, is 1.13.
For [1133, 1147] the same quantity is 0.79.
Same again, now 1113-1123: 1.81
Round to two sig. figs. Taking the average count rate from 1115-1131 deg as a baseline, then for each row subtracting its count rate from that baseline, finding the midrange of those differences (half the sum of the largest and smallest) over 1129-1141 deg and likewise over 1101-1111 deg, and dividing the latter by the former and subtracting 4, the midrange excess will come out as 2.0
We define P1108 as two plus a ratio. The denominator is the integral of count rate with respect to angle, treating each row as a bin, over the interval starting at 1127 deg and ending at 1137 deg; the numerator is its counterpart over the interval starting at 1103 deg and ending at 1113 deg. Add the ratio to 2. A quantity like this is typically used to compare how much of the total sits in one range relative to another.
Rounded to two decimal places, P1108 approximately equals 2.89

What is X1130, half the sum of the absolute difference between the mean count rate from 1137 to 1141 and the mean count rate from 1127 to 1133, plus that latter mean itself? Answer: 73.3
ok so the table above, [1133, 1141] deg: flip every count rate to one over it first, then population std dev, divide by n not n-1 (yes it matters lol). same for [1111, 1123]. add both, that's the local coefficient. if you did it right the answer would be 0.0003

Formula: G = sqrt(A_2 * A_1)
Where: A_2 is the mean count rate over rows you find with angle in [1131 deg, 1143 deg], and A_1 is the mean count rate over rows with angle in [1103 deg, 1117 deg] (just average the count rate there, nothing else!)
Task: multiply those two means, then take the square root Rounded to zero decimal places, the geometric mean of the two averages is 141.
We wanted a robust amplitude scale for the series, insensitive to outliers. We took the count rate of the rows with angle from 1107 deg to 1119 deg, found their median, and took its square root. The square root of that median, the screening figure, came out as 12.1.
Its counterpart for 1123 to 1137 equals 12.0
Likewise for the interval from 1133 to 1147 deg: 12.1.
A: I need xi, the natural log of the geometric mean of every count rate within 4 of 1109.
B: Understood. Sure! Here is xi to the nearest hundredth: 4.87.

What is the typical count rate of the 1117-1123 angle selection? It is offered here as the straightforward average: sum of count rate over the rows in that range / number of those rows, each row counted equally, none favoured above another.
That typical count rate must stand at 153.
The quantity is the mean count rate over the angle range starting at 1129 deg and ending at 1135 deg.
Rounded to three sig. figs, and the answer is 145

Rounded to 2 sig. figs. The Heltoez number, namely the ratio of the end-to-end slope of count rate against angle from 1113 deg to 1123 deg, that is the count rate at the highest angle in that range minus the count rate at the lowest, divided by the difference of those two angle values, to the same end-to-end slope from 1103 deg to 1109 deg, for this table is -2.3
